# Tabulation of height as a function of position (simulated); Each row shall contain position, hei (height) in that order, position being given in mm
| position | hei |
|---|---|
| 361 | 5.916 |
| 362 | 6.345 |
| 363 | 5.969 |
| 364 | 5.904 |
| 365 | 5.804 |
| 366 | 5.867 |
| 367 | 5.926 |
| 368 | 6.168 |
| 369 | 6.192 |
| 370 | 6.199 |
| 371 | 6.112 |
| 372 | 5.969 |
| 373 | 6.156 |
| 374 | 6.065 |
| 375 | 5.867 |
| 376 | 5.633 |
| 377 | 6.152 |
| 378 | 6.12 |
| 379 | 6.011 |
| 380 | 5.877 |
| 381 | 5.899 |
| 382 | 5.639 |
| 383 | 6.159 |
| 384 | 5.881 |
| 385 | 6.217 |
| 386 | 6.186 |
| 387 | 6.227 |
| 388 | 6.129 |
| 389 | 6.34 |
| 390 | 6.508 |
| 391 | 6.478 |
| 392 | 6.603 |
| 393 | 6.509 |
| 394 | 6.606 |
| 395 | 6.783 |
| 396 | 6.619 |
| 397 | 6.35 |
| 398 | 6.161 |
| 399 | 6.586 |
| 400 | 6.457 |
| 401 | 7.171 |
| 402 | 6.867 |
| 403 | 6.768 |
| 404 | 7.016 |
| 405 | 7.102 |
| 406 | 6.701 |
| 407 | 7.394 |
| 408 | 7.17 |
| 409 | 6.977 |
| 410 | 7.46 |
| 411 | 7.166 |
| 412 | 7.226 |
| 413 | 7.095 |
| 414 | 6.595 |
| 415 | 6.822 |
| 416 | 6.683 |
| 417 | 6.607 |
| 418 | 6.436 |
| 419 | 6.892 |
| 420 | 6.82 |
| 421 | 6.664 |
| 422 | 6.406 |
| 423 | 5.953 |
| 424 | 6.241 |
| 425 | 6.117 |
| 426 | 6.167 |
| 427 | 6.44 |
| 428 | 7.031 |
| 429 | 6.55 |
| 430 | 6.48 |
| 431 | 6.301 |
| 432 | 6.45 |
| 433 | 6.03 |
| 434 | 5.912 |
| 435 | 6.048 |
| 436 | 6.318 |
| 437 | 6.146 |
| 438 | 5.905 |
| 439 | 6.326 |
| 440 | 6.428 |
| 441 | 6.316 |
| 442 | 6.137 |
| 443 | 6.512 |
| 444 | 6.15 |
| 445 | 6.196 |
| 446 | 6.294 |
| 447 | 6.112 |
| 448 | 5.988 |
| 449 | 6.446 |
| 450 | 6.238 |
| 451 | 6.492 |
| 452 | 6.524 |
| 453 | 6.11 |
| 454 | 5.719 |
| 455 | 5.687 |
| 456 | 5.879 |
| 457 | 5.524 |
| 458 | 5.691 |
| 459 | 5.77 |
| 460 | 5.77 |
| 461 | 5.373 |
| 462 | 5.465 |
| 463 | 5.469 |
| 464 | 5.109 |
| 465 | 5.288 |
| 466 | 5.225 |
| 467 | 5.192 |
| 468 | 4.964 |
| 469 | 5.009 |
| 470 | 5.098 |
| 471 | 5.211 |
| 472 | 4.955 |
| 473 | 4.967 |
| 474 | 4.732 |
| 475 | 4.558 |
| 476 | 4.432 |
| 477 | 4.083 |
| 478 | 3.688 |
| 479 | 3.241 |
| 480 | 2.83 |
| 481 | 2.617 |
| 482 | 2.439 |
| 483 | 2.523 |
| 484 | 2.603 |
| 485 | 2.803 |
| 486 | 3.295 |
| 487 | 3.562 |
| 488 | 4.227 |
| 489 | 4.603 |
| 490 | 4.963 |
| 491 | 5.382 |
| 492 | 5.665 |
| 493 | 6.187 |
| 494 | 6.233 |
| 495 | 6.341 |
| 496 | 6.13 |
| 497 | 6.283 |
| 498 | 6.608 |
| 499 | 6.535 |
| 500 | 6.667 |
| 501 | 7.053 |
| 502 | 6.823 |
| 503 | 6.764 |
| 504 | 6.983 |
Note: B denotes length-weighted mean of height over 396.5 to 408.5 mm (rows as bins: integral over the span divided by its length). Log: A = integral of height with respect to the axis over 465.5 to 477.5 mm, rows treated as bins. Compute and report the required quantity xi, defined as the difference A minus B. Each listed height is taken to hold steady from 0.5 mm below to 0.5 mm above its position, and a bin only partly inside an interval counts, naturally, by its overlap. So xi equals 52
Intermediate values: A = 58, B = 6.8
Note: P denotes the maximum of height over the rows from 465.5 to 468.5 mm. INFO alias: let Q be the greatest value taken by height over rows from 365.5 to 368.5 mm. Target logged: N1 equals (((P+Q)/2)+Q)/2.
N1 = 5.93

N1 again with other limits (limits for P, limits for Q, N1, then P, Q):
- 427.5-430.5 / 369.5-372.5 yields 6.41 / 7.031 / 6.199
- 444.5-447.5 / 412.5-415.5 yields 6.89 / 6.294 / 7.095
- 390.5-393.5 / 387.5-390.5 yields 6.53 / 6.603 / 6.508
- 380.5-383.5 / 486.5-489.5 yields 4.99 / 6.159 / 4.603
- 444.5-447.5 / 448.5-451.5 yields 6.44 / 6.294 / 6.492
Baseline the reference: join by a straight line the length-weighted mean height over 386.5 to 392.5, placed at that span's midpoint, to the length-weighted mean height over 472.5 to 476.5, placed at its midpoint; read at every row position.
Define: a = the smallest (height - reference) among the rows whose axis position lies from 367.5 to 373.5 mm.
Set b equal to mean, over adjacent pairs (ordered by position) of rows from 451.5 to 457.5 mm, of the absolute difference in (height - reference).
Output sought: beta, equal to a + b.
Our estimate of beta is -0.50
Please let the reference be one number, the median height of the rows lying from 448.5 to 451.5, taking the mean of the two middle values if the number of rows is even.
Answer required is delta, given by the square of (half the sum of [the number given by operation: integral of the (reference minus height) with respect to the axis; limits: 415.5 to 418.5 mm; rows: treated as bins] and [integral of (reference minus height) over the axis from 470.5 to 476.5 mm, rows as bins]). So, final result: 22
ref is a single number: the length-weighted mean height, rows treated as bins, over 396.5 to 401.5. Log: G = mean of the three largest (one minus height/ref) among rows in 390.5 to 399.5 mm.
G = 0.03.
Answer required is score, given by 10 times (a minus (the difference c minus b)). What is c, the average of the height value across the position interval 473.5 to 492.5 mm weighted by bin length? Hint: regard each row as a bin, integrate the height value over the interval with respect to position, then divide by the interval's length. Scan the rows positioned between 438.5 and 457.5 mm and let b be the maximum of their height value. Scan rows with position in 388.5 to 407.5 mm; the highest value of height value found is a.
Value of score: 101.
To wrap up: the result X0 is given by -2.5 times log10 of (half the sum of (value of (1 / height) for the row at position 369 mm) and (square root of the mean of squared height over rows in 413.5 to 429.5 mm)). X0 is -1.31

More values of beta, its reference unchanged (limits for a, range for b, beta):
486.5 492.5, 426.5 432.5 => -0.57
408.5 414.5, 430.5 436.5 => 0.93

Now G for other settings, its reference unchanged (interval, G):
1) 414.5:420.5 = 0.00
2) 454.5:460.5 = 0.14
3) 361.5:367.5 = 0.10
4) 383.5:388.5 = 0.07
